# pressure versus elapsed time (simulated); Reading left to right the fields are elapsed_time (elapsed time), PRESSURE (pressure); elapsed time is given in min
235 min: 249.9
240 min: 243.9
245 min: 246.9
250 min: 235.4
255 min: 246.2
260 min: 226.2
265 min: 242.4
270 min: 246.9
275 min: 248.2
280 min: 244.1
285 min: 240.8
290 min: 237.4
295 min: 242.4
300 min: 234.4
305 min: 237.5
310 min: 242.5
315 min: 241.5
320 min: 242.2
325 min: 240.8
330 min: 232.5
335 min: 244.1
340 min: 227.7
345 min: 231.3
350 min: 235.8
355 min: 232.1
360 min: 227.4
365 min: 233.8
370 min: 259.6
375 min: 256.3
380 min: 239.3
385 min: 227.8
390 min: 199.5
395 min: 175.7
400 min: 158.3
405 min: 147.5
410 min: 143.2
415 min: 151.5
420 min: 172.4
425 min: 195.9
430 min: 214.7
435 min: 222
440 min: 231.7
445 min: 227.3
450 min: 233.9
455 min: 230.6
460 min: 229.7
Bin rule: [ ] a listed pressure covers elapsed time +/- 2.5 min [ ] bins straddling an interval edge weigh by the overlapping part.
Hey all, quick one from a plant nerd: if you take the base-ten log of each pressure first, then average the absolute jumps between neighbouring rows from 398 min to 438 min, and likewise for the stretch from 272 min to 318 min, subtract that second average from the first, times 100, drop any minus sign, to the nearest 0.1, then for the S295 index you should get 2.6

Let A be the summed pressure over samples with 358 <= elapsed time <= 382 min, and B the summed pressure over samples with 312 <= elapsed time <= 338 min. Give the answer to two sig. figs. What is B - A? -15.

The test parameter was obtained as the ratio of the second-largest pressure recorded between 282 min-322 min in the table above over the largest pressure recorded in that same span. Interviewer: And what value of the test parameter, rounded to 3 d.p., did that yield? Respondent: 1.000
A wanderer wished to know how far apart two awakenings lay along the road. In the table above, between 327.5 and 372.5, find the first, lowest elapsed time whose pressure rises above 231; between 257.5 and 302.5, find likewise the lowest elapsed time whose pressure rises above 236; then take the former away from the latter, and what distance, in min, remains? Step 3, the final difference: -65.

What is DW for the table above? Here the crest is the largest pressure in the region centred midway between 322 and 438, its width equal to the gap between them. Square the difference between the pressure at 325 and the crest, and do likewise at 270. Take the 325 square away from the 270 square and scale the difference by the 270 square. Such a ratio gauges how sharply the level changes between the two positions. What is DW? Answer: -1.2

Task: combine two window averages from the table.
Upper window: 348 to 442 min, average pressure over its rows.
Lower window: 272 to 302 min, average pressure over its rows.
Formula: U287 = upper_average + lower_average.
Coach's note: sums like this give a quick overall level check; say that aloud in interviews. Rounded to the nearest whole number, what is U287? 448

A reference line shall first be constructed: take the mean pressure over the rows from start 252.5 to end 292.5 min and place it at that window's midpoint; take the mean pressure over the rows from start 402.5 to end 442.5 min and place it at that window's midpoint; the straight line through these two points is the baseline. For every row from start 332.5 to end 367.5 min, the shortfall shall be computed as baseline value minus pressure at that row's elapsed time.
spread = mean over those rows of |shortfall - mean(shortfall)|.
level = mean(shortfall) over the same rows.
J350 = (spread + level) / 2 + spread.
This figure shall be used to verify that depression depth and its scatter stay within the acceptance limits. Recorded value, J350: -4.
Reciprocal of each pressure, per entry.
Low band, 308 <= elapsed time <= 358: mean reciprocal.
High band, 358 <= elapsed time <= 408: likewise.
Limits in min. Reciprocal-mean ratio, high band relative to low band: 1.16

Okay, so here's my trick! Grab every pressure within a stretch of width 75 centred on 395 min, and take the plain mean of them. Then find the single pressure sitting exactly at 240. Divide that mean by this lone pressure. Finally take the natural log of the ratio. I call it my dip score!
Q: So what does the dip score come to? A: -0.20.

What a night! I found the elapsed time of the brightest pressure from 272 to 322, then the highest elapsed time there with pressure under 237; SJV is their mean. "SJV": 287.5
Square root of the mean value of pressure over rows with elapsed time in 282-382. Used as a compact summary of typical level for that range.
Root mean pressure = 15.46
